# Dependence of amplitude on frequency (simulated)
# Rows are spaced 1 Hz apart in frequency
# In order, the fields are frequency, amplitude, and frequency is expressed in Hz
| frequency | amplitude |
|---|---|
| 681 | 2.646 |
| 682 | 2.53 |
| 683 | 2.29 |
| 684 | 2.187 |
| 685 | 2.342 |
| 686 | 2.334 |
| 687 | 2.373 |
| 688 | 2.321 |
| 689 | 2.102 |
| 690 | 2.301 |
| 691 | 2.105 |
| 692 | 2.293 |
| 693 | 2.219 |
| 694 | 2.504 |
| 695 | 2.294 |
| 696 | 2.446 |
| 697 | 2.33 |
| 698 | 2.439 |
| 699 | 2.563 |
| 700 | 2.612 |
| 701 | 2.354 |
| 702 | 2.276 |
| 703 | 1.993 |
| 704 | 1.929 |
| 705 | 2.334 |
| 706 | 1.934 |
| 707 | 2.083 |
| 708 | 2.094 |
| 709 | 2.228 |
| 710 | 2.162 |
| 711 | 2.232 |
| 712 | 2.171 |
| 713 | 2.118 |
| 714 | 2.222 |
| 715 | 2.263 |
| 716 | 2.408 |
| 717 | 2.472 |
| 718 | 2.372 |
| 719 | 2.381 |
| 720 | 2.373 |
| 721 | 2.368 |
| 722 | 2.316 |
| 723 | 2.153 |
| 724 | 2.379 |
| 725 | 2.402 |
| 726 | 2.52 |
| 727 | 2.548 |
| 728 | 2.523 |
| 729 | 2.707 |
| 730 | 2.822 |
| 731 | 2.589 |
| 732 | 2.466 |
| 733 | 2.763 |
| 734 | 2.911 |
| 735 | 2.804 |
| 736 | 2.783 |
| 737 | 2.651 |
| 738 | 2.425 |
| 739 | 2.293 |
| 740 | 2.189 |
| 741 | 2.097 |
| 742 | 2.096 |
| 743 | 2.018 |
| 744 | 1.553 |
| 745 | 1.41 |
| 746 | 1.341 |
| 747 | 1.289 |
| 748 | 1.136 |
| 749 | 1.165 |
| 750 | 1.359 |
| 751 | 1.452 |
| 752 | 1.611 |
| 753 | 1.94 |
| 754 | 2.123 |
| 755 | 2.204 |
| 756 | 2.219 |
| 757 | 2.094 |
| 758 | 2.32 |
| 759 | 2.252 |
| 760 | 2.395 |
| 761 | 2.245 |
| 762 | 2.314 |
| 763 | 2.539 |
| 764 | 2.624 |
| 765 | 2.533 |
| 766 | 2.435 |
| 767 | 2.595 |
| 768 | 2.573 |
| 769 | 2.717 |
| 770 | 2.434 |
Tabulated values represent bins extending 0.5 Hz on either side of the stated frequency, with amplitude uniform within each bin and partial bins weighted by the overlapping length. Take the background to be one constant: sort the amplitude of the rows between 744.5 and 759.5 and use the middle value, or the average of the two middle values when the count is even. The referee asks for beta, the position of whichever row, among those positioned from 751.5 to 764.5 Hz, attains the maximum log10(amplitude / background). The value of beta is 764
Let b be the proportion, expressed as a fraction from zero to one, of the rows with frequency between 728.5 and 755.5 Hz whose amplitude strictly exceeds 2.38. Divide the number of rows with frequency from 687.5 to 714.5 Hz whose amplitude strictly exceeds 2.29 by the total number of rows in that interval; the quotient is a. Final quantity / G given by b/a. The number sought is 0.83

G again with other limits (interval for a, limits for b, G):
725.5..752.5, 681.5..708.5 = 0.43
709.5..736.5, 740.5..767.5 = 0.30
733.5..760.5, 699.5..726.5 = 0.75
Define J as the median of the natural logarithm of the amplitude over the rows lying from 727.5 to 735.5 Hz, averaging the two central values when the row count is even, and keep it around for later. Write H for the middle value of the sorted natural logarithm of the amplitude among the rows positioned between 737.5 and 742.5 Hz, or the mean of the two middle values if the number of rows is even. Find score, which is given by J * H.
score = 0.79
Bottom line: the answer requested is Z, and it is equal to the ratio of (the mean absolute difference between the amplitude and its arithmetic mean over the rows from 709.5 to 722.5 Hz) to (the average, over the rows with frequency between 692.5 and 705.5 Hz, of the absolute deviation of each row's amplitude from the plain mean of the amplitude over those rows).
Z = 0.65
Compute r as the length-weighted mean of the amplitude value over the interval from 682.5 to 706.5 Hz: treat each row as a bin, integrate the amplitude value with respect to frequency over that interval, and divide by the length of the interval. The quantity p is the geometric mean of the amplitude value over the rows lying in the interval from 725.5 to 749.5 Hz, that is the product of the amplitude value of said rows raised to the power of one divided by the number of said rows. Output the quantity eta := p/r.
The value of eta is 0.9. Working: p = 2.12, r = 2.29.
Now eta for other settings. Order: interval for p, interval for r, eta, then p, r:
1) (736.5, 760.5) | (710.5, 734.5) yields 0.8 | 1.84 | 2.44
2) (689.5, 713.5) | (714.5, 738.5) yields 0.9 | 2.24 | 2.52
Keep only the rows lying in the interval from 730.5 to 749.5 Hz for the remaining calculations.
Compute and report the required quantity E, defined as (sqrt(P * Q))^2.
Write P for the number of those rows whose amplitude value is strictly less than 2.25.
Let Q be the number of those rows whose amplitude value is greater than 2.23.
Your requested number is 90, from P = 10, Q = 9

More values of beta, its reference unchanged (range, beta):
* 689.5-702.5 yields 700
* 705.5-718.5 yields 717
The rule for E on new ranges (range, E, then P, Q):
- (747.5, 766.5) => 99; 11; 9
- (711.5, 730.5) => 60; 4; 15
